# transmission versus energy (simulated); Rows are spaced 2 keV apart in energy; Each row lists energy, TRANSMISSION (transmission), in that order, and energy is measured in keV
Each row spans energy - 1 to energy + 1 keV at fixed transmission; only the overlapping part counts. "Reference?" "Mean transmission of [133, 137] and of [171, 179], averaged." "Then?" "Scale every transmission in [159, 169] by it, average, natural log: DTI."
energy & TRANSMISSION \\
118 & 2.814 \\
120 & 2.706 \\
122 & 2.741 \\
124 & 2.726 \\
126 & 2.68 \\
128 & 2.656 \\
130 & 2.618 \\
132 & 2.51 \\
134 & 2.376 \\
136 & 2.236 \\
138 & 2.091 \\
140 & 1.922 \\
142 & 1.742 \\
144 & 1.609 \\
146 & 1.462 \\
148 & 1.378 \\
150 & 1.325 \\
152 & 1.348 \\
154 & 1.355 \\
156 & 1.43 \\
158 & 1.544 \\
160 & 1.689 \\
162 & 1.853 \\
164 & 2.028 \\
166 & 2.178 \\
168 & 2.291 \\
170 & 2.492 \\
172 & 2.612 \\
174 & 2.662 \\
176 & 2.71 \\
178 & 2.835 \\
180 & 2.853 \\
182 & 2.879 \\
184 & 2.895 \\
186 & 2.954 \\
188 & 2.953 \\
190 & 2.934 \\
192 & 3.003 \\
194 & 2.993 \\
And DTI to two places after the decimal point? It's -0.22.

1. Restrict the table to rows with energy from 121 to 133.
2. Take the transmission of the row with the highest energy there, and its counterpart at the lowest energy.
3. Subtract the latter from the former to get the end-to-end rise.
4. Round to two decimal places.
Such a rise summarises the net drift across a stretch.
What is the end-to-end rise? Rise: -0.23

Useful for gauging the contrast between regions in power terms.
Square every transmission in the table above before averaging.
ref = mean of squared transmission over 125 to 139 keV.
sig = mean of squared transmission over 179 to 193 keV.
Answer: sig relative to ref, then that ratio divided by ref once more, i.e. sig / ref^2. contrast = 0.23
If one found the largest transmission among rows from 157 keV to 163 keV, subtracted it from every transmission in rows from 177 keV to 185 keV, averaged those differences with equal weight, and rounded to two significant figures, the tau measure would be 1.0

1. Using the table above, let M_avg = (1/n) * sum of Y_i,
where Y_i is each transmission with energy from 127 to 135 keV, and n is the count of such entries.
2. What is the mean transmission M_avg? 2.5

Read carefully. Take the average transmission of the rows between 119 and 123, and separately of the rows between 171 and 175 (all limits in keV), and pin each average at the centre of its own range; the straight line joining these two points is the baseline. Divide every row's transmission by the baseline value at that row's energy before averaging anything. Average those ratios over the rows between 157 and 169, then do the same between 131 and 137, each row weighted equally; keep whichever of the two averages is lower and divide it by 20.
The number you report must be 0.036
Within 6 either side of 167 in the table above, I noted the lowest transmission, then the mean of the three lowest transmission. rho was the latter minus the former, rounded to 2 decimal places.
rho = 0.17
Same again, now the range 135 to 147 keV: 0.14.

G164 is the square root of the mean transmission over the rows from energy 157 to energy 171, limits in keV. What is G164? 1.4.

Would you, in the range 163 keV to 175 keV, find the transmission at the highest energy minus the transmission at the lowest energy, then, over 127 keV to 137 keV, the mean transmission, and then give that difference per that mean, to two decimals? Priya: 0.26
